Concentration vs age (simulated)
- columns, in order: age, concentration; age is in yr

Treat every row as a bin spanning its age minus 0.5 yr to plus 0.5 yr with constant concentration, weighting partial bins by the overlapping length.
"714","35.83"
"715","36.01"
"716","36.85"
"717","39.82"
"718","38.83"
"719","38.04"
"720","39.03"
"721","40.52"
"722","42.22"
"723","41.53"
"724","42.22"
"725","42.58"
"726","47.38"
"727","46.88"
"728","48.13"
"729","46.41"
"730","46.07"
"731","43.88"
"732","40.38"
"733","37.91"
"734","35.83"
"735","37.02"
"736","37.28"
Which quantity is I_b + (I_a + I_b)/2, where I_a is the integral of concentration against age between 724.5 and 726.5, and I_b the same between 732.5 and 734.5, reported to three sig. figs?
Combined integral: 156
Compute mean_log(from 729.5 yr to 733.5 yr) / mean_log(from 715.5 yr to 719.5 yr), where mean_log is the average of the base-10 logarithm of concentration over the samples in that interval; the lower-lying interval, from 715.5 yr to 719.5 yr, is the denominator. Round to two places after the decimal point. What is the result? 1.02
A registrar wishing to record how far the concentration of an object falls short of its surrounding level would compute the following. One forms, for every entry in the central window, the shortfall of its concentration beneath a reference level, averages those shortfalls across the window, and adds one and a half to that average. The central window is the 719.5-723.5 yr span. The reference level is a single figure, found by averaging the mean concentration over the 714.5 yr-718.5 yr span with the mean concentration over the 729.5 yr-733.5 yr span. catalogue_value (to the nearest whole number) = 1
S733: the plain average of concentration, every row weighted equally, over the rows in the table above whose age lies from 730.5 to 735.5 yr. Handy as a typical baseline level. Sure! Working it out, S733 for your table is 39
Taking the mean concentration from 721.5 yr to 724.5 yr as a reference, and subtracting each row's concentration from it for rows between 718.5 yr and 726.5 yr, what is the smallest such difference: -5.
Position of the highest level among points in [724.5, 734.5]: 728 yr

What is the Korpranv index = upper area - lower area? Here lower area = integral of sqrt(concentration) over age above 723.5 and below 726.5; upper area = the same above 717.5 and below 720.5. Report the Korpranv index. -1.3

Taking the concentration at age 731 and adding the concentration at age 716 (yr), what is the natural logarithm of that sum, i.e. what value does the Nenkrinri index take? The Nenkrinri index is 4.39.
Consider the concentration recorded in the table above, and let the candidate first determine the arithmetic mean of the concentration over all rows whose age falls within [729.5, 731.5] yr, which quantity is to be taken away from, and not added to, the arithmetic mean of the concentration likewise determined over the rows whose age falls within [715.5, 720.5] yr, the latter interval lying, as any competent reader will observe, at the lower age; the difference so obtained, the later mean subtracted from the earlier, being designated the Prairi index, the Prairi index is -6.5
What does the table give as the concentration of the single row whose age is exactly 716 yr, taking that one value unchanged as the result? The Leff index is 36.85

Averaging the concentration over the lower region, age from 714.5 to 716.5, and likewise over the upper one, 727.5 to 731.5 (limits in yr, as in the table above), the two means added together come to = 83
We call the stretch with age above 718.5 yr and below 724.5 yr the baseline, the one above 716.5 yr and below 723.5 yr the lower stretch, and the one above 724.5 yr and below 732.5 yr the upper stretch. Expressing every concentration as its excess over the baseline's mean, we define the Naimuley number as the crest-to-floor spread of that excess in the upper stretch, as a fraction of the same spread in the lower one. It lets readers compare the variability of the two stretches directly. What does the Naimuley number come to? 1.9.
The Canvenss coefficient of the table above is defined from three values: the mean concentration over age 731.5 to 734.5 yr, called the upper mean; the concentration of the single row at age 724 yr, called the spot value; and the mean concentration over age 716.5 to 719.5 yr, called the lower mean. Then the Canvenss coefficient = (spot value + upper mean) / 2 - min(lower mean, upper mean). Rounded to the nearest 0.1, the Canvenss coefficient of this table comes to 2.1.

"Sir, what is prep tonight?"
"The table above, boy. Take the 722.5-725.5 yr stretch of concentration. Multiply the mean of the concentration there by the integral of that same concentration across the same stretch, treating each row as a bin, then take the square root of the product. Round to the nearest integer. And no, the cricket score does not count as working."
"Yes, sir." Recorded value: 73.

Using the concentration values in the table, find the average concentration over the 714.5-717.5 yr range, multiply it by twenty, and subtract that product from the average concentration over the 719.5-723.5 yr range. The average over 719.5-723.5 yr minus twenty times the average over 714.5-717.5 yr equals -710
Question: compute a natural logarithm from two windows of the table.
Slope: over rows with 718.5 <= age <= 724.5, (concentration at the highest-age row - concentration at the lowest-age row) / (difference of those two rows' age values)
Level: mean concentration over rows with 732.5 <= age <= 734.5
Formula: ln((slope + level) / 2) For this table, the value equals 2.94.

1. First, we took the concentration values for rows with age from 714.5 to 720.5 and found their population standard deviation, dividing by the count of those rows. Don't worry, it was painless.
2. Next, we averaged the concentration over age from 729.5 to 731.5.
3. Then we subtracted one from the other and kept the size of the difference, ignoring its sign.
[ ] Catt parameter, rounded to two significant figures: 44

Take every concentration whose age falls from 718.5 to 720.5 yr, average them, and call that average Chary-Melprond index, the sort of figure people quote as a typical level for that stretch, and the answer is 38.5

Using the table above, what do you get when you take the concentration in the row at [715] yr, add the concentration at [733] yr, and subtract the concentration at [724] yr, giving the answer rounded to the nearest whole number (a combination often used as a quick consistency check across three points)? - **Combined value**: 32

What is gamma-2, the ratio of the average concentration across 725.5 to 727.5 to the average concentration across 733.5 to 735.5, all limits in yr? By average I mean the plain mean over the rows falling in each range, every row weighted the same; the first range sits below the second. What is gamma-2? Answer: 1.3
